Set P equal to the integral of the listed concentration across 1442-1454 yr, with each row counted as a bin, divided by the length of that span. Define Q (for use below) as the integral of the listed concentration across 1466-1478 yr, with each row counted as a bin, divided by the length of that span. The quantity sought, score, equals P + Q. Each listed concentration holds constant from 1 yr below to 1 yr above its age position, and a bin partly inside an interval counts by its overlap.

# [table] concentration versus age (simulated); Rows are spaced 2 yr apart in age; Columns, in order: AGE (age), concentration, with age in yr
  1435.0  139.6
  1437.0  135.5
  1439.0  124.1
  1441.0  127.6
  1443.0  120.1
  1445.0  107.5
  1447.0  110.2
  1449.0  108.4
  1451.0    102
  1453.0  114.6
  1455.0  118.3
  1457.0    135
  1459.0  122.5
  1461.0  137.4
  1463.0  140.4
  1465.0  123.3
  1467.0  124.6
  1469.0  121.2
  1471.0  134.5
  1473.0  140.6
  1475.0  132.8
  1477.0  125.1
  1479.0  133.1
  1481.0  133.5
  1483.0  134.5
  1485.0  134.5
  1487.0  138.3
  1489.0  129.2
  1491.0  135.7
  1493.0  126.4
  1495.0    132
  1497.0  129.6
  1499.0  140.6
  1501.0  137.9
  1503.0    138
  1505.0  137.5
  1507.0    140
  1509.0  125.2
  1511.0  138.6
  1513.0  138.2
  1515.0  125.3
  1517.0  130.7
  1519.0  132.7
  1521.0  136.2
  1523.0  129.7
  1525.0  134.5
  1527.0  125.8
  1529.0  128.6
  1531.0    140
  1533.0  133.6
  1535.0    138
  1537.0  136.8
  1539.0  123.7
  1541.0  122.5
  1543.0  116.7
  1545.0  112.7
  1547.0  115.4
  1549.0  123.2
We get 240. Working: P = 110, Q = 130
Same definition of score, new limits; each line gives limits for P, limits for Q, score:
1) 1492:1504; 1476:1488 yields 267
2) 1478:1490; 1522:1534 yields 266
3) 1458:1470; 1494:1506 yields 264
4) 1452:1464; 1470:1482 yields 261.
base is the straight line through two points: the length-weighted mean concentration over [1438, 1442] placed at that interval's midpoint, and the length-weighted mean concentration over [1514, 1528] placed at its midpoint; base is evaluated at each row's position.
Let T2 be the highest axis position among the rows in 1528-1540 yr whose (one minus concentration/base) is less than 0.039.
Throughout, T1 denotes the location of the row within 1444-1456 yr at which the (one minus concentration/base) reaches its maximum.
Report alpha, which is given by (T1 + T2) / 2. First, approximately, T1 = 1451.0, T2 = 1537.0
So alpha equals 1494 yr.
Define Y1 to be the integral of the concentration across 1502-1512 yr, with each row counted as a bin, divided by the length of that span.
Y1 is 136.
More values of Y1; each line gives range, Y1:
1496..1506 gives 137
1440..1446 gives 118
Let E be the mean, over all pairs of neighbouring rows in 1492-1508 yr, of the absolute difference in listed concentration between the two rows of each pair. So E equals 4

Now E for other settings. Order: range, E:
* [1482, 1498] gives 5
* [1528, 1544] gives 6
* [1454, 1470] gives 10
